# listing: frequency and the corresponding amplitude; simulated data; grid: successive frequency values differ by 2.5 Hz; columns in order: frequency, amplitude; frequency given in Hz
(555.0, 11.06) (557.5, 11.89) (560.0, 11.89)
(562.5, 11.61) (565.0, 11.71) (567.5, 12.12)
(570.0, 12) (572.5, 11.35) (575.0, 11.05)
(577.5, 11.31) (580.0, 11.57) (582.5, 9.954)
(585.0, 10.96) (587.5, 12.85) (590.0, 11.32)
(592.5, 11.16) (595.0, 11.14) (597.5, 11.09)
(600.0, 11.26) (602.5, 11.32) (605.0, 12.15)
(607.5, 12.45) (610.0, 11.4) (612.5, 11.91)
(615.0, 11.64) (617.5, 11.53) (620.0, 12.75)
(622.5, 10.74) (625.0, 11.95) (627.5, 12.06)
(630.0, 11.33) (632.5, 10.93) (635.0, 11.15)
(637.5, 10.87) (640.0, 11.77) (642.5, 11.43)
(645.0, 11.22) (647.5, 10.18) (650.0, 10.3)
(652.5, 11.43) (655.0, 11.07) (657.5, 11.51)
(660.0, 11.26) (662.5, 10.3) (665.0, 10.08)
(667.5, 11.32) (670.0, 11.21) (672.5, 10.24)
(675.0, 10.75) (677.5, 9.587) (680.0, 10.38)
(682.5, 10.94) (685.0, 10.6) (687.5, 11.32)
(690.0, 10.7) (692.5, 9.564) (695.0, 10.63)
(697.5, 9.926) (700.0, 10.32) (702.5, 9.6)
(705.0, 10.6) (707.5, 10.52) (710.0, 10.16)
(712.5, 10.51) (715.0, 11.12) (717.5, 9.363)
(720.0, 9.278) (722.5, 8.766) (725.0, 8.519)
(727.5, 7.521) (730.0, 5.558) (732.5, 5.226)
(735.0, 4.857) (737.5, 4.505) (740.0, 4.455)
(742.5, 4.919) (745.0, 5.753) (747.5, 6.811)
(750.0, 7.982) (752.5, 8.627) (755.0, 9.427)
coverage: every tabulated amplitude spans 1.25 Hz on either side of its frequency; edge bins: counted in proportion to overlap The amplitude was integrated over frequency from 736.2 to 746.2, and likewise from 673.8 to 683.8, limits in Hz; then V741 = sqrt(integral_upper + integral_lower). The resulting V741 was 12.4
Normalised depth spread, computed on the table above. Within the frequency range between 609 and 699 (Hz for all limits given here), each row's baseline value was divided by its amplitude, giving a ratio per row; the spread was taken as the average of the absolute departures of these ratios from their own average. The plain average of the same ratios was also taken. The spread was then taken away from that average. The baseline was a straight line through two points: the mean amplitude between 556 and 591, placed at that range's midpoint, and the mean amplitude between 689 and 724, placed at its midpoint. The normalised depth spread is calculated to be 0.931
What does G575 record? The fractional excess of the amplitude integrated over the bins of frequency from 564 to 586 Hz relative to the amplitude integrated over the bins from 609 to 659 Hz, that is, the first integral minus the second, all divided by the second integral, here -0.6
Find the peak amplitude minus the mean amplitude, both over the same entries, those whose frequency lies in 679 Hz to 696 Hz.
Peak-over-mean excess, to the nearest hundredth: 0.73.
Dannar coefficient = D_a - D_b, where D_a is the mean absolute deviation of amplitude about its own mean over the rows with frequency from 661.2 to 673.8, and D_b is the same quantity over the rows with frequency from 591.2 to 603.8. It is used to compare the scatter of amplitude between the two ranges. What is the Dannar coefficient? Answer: 0.43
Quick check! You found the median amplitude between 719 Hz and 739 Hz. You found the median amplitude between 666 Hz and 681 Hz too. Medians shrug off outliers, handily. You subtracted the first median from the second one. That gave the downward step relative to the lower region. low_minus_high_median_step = 4.0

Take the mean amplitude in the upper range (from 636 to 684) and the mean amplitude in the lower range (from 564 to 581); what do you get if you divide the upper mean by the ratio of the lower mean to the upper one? 10.1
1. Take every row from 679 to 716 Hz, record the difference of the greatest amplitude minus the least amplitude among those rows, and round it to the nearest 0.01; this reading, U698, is 1.76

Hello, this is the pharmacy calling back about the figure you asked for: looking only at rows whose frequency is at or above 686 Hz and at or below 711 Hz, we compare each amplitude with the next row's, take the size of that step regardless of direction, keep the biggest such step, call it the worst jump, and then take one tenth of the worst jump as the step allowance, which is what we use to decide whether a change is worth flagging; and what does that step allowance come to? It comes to 0.114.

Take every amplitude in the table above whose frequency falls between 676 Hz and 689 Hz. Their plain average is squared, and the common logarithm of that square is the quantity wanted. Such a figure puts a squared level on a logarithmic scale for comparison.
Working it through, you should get 2.05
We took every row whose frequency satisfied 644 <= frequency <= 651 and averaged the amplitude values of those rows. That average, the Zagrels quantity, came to 10.6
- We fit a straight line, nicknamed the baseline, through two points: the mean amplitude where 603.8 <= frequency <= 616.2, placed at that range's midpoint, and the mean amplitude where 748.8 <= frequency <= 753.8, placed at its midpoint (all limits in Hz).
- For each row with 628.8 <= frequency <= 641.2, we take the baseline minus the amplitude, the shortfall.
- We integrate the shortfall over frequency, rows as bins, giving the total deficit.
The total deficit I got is 1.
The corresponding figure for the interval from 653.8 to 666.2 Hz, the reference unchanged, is -3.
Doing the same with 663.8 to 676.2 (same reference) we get -4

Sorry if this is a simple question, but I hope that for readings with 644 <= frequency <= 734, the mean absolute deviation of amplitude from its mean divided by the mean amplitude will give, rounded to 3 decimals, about 0.097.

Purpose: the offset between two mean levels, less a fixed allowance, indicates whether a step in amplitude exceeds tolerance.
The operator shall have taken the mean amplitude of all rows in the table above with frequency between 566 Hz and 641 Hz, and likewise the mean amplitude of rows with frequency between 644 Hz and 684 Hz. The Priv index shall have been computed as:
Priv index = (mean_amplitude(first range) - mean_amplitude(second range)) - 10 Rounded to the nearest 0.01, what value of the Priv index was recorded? -9.23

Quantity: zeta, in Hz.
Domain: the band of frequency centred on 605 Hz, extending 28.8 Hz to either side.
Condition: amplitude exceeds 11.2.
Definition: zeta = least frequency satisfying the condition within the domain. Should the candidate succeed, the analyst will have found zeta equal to 577.5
